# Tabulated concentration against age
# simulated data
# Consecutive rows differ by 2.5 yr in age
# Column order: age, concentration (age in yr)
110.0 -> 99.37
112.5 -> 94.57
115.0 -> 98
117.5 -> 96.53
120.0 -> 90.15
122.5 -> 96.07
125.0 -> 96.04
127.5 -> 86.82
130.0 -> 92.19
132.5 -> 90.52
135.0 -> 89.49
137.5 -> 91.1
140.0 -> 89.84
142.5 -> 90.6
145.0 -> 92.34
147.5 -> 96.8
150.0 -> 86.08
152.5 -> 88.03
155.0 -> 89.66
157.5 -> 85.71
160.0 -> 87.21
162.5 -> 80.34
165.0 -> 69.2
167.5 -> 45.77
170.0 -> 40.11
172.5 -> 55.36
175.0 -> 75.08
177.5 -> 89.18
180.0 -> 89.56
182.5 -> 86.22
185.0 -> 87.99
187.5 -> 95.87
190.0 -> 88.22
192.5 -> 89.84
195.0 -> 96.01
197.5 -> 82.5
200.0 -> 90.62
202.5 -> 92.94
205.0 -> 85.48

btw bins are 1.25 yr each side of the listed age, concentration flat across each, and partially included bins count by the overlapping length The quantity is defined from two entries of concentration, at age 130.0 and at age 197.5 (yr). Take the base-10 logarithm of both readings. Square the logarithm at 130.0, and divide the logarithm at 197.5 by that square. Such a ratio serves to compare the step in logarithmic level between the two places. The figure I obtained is 0.4965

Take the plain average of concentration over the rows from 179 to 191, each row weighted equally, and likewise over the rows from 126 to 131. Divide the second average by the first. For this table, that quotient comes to 1.00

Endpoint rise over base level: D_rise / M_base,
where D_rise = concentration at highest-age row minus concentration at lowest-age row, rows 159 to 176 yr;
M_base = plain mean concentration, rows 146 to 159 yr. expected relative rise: -0.14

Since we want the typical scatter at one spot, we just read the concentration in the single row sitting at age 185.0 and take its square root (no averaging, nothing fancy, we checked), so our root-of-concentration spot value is 9.38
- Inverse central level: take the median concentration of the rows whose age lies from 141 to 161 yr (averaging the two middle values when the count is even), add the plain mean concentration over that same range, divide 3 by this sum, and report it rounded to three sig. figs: 0.0168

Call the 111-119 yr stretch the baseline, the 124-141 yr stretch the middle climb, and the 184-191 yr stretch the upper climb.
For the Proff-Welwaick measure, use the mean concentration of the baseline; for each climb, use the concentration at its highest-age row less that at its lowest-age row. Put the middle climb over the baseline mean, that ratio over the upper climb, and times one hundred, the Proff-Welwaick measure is -28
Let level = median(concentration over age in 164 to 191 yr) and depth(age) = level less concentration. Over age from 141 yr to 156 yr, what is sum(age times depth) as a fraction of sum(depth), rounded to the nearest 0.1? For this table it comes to 147.4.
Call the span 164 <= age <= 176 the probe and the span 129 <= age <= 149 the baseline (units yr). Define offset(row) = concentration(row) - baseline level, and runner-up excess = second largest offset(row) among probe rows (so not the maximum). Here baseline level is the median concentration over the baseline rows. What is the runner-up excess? -22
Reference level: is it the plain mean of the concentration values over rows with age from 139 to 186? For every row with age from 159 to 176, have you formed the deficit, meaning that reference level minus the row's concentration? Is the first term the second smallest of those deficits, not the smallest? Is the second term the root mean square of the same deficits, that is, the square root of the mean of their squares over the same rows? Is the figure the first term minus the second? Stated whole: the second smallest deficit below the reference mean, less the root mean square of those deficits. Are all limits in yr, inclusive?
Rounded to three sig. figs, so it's -22.8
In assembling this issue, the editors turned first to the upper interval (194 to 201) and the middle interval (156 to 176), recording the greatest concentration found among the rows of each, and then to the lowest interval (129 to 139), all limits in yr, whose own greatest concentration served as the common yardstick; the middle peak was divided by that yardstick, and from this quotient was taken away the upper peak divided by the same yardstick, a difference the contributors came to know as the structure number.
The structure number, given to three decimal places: -0.095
